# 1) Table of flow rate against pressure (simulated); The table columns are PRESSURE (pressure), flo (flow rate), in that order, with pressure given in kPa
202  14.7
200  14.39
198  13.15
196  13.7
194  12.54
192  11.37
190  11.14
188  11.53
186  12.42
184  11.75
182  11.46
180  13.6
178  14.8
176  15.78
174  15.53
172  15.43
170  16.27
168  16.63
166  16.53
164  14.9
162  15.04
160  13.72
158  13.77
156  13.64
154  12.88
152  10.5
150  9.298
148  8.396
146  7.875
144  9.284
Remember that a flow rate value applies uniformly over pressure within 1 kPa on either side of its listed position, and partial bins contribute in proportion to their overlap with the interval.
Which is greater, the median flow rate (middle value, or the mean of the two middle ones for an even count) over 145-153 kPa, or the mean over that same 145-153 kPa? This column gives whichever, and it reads 9.0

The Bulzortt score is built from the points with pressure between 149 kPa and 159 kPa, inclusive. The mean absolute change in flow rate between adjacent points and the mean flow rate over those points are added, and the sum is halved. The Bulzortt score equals 6.6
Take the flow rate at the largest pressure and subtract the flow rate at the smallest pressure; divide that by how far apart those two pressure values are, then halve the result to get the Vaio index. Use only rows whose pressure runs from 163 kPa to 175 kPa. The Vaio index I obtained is 0.03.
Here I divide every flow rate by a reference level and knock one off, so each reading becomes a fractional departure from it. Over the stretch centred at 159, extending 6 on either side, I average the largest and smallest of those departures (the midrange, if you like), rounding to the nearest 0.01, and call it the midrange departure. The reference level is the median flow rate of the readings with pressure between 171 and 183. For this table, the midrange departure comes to -0.08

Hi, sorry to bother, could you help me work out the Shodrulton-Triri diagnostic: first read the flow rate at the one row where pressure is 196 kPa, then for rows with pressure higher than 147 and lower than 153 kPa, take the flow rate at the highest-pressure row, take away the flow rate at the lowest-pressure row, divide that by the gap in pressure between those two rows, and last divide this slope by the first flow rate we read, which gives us 0.038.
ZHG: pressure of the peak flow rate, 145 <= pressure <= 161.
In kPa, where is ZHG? 158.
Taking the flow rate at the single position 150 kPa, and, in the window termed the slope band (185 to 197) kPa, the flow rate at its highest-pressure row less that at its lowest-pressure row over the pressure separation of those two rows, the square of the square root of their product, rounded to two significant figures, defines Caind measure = 1.2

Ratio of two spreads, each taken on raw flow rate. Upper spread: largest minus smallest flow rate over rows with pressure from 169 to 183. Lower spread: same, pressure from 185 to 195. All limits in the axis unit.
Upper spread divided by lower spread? 3.4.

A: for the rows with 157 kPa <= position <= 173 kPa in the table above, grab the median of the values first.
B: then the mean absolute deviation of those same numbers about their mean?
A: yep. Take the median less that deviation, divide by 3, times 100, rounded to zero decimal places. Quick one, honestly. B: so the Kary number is 477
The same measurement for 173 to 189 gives 381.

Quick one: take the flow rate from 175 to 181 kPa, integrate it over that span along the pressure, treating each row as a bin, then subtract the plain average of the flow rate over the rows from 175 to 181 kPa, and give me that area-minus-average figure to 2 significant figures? 74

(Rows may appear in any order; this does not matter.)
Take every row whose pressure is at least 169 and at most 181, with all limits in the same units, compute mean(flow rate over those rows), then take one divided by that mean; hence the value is 0.066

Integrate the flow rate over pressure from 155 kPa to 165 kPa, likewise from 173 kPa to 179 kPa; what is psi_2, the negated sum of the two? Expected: -234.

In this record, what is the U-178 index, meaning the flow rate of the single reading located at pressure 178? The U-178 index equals 14.8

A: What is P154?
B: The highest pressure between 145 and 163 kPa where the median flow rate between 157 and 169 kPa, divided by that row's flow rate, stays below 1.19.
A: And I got 162 kPa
